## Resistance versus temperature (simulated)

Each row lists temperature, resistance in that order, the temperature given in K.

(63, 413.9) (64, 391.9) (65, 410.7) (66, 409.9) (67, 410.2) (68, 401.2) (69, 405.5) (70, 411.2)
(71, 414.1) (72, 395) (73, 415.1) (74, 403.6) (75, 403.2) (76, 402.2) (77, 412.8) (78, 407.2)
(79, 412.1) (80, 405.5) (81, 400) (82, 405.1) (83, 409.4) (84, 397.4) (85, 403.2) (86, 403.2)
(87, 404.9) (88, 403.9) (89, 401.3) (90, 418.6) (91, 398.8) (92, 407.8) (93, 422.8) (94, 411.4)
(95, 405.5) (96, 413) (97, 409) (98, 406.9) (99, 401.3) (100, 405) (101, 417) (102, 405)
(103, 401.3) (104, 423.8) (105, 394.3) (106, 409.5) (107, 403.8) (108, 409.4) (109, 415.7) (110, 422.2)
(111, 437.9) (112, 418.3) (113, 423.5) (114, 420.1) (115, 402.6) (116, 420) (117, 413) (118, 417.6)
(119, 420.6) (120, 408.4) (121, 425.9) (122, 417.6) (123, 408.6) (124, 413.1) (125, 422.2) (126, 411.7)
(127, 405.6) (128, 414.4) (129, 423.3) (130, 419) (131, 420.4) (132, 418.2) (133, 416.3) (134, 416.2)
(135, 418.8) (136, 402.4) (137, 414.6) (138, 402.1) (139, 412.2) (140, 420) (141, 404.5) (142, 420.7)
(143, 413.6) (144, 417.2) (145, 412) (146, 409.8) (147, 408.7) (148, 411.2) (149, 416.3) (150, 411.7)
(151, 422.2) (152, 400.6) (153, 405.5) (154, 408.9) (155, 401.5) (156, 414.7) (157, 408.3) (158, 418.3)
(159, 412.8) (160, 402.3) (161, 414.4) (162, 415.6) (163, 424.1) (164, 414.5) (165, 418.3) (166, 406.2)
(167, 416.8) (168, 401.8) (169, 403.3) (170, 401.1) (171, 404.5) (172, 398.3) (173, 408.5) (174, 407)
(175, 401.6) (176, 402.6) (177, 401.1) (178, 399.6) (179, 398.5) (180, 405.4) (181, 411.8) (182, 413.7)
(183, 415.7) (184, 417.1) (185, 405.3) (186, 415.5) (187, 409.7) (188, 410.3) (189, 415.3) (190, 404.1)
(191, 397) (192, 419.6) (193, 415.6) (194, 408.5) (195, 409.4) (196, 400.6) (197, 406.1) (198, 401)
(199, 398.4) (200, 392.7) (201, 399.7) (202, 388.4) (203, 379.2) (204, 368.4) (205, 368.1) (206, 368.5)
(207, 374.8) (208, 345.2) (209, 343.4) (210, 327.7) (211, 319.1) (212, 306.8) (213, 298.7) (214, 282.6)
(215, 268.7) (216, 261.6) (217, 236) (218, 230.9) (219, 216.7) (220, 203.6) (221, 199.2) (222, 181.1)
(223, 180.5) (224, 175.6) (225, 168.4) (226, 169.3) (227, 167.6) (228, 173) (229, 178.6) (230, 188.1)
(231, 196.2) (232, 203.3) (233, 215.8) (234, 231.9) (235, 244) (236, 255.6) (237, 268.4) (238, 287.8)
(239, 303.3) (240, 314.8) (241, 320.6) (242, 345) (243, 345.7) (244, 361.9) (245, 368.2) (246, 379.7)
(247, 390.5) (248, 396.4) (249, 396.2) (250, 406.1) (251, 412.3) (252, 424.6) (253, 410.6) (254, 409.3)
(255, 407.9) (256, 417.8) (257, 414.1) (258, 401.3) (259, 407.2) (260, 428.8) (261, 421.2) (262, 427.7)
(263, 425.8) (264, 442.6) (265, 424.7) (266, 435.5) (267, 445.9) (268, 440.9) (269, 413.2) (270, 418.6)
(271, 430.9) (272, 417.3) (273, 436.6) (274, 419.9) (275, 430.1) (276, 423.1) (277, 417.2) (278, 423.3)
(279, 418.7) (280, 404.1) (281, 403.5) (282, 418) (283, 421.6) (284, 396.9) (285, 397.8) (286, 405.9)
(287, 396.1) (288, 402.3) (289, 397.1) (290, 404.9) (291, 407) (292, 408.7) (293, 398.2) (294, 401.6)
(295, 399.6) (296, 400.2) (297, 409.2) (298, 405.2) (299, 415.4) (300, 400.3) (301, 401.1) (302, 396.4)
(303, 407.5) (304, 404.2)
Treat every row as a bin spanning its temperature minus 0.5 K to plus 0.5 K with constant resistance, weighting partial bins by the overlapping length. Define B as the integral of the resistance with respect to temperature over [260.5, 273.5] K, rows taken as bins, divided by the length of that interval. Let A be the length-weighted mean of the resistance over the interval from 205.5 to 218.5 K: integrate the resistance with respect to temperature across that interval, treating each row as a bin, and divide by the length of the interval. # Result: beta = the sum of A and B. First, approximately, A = 305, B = 429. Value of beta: 734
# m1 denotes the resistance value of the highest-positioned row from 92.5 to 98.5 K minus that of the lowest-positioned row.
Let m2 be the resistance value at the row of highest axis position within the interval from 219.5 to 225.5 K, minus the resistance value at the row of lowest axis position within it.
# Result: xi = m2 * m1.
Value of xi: 560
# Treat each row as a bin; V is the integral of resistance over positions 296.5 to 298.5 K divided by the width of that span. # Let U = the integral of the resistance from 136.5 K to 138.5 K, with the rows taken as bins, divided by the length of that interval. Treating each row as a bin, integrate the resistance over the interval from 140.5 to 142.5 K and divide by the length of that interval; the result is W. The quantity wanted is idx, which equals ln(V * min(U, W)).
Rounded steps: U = 408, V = 407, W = 413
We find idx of 12.0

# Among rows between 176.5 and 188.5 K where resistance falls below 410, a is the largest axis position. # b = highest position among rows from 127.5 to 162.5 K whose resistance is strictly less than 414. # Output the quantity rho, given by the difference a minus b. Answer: 27 K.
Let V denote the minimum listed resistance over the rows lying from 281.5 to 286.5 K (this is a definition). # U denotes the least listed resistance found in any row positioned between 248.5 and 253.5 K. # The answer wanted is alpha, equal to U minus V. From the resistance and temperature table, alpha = -1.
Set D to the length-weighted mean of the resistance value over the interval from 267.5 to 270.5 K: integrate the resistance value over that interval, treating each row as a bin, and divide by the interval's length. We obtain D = 424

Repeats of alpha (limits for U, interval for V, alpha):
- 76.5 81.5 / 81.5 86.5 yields 3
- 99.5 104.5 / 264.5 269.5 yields -12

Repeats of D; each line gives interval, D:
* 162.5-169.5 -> 412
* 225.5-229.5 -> 172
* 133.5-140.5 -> 412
